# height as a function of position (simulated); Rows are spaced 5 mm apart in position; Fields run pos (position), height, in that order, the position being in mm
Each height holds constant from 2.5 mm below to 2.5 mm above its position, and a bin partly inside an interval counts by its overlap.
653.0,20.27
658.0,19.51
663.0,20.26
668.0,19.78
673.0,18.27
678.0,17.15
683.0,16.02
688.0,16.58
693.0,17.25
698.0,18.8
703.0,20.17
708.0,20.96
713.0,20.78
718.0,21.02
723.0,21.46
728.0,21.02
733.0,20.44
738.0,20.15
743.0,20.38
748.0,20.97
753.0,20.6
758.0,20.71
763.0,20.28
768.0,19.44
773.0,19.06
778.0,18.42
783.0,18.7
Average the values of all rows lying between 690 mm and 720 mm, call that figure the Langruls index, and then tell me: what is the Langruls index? 19.8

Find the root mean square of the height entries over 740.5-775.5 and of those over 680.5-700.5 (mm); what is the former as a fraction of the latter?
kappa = 1.18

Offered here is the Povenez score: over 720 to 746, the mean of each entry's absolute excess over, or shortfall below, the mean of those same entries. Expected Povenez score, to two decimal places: 0.44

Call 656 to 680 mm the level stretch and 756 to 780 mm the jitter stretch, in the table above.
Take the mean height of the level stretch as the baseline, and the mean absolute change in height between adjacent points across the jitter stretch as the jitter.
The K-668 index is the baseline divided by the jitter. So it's 33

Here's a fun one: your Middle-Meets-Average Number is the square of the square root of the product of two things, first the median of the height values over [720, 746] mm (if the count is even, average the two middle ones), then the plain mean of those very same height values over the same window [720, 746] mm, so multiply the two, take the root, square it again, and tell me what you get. 423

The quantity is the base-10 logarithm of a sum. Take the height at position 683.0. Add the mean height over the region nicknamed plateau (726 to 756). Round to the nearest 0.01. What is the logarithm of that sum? 1.56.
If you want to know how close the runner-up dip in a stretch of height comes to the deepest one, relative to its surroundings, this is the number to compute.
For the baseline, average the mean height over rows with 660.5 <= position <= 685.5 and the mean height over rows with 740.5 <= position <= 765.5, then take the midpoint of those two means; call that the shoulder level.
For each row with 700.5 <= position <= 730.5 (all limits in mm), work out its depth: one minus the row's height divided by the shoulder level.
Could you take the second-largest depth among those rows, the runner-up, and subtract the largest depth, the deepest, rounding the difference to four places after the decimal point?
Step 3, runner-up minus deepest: -0.0314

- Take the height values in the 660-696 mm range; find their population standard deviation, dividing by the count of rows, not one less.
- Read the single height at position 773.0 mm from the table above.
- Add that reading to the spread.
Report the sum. 20.5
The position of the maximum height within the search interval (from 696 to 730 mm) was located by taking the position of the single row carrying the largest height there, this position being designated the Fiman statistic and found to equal 723.0 mm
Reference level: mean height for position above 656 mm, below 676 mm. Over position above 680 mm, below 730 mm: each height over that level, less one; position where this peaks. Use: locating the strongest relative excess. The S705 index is 723.0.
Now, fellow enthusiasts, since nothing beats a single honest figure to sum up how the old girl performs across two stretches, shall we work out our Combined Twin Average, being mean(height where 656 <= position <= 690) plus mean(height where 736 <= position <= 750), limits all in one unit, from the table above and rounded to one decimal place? 38.7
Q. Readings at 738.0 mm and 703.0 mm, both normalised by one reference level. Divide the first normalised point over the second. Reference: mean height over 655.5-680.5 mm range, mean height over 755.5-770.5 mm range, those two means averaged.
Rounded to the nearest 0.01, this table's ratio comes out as 1.00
